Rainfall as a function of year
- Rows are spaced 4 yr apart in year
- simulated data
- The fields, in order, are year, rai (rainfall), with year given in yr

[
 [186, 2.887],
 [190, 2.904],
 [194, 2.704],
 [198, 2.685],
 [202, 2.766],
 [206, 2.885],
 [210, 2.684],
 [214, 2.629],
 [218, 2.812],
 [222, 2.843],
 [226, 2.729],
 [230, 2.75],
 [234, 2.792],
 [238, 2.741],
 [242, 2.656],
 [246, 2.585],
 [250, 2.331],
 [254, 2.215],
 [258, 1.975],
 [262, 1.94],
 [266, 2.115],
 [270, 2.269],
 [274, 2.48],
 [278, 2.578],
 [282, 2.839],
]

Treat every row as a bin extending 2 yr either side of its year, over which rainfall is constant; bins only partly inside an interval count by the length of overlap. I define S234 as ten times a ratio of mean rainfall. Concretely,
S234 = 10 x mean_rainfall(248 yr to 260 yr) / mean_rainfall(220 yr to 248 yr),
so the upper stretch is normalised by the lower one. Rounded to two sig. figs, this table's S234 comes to 8.0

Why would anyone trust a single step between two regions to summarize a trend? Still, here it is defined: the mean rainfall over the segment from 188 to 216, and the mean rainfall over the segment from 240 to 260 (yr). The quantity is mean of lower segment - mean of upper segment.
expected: 0.40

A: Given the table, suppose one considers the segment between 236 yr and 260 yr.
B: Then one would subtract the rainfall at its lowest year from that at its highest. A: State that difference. -0.77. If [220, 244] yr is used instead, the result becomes -0.19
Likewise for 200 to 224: 0.08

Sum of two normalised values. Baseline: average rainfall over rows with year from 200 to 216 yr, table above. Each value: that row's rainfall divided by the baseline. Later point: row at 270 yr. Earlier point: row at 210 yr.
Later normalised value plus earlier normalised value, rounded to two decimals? 1.81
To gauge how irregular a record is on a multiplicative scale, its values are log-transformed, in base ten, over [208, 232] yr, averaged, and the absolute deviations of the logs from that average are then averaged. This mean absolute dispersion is 0.01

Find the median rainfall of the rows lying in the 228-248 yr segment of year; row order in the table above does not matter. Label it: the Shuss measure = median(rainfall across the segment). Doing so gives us 2.74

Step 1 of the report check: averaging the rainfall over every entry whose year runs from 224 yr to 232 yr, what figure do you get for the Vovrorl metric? 2.74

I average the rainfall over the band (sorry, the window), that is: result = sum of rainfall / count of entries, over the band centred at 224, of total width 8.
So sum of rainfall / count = 2.786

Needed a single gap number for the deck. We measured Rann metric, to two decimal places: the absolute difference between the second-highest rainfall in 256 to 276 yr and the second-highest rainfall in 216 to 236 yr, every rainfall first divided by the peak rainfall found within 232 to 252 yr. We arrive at 0.19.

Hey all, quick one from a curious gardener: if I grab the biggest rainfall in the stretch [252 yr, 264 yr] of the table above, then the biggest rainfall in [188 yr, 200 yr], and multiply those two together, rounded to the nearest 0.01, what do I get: 6.43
